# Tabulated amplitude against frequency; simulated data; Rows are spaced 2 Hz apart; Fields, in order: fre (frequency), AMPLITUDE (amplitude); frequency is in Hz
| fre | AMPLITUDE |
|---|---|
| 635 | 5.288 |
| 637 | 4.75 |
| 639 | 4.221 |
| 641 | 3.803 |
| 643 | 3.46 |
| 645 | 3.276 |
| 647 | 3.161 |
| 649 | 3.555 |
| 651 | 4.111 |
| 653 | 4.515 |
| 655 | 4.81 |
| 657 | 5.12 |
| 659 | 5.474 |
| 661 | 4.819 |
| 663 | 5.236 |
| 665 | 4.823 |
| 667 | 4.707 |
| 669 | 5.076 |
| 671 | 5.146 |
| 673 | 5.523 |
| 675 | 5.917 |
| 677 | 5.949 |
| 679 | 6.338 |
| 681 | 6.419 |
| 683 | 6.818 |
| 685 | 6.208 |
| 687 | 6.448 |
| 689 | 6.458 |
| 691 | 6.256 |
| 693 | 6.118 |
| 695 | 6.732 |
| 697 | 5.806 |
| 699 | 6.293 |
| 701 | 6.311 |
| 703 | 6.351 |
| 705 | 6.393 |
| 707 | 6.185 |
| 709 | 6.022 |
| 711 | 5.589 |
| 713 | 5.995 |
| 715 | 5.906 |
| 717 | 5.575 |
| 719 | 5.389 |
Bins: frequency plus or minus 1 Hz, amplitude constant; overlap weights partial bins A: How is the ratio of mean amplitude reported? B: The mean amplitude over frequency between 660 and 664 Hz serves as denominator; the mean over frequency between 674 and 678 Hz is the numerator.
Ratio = 1.18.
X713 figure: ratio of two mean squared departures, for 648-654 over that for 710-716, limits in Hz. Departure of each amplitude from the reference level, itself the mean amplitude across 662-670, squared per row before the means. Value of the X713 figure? 1.2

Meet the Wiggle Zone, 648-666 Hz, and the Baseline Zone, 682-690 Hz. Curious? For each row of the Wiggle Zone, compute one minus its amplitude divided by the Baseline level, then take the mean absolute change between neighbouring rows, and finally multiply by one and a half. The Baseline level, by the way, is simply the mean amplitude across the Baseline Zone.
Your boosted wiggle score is 0.098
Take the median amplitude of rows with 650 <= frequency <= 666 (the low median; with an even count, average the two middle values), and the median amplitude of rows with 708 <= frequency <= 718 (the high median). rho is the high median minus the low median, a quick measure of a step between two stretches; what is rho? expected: 1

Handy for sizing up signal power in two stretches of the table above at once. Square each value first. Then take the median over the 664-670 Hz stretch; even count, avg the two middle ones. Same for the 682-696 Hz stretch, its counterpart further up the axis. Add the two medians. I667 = 65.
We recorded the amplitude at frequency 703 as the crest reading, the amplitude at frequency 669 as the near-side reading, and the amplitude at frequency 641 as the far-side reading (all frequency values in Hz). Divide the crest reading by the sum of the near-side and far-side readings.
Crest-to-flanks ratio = 0.715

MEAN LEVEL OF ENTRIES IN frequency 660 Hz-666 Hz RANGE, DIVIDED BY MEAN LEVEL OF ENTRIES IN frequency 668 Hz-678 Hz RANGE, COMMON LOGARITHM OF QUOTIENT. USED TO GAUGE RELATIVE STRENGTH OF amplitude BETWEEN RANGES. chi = -0.05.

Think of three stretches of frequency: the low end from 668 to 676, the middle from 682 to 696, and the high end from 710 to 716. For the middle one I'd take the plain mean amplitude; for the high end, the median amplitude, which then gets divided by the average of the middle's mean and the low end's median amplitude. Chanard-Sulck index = 1.00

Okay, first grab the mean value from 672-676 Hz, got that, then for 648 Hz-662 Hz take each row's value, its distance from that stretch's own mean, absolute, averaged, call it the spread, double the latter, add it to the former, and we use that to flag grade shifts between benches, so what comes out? 6.70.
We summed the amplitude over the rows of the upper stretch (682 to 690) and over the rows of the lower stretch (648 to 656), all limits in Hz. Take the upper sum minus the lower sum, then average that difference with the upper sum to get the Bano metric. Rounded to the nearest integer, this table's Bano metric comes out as 17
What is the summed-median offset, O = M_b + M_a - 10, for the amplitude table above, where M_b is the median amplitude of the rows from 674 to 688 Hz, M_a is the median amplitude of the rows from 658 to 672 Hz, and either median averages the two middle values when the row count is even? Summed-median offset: 1.4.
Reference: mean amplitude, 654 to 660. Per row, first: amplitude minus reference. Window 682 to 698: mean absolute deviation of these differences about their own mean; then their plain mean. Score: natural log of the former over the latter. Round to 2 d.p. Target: -1.55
